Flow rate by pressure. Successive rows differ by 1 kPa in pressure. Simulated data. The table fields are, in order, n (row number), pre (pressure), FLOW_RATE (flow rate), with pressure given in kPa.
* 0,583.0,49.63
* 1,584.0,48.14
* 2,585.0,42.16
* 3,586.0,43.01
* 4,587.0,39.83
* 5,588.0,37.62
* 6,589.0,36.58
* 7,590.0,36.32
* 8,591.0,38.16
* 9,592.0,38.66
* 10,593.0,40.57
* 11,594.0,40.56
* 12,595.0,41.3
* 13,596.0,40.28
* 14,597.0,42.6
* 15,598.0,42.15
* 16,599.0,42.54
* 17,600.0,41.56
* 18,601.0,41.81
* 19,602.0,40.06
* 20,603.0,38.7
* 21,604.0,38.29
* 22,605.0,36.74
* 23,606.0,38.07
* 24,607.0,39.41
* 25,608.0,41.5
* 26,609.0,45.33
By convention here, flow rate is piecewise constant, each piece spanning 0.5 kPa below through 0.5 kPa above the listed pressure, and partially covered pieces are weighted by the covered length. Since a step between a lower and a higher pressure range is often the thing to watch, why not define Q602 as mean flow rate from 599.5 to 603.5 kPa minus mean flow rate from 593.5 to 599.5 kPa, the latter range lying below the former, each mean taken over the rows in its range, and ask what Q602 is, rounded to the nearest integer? -1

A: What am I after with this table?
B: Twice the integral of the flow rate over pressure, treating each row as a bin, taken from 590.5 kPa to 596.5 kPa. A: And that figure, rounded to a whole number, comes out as 479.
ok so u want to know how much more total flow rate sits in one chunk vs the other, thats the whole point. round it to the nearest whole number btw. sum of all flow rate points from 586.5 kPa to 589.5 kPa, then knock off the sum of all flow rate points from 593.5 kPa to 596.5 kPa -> -8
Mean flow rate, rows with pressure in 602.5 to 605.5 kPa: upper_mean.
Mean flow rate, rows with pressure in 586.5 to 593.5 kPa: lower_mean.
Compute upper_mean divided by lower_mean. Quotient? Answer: 0.99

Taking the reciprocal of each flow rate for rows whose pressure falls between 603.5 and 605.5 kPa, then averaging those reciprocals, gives 0.0267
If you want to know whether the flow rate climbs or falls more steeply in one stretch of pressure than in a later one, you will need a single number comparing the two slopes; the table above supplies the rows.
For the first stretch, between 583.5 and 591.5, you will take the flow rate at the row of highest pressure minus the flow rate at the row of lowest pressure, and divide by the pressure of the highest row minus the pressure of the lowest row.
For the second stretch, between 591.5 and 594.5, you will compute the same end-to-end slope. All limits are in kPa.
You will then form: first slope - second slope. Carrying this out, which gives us -2.4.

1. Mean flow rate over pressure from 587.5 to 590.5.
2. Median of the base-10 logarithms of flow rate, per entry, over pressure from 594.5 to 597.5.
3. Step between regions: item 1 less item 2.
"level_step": 35.2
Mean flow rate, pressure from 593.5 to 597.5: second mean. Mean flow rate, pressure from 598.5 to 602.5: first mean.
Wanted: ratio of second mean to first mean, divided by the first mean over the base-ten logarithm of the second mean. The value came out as 0.0386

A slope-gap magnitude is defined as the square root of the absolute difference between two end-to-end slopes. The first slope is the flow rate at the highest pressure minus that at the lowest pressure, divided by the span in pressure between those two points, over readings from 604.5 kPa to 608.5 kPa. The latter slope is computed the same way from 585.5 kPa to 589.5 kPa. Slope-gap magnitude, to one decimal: 1.9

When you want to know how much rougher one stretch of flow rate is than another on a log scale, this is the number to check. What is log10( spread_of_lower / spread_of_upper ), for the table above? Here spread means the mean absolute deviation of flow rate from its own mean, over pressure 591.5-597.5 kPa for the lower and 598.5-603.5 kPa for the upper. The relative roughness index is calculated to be -0.16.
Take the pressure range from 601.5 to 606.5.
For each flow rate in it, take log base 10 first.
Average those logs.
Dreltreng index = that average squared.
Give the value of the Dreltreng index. 2.51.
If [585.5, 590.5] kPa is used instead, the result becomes 2.52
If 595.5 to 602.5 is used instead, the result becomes 2.62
